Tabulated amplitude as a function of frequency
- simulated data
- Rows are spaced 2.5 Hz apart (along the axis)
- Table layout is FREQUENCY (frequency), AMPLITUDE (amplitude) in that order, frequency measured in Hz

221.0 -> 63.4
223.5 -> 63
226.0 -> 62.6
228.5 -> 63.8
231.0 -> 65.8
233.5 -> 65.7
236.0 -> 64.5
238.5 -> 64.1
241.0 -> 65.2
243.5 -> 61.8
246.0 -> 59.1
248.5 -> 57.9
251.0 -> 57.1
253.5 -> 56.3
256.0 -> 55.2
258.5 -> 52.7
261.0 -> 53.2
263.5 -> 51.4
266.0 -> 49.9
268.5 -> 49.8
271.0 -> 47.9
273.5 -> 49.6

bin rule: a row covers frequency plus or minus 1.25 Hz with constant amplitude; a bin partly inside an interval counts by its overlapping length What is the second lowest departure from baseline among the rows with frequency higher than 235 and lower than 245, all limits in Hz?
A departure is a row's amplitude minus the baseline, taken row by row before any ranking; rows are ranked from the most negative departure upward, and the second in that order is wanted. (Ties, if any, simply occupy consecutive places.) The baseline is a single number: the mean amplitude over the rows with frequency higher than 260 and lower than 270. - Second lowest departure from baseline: 13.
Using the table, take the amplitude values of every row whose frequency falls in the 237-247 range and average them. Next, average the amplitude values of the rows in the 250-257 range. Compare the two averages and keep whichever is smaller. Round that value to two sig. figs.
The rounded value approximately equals 56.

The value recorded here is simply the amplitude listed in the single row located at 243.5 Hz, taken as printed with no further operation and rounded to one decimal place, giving 61.8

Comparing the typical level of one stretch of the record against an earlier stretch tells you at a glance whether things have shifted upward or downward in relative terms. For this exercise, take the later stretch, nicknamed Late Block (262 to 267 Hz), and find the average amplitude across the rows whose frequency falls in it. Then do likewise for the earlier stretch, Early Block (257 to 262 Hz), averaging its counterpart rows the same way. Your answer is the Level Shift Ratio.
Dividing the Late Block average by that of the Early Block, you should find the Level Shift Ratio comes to 0.96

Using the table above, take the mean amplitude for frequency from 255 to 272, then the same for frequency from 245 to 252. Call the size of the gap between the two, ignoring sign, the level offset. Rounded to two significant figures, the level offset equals 6.6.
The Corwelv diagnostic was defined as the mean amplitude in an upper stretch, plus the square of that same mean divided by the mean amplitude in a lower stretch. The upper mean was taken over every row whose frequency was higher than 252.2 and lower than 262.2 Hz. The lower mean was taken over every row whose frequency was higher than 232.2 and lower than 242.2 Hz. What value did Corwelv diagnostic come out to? 100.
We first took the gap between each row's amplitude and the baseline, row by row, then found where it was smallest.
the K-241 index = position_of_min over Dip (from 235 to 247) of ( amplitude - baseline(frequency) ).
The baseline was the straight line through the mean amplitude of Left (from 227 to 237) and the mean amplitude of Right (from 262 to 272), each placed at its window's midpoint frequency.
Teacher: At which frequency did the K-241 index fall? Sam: 246.0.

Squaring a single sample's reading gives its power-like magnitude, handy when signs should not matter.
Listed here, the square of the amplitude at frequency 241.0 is 4251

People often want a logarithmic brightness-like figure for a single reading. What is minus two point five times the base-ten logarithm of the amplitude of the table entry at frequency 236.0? -4.52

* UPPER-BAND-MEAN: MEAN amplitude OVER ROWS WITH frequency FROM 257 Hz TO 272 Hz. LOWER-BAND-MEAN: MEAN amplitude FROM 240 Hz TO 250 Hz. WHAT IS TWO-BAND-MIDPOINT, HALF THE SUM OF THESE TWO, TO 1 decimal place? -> 55.9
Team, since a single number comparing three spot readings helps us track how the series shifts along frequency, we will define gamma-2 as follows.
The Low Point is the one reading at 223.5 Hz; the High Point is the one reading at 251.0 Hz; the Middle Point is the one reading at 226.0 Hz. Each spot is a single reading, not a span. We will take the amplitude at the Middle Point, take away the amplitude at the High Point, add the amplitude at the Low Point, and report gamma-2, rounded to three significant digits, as 68.5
